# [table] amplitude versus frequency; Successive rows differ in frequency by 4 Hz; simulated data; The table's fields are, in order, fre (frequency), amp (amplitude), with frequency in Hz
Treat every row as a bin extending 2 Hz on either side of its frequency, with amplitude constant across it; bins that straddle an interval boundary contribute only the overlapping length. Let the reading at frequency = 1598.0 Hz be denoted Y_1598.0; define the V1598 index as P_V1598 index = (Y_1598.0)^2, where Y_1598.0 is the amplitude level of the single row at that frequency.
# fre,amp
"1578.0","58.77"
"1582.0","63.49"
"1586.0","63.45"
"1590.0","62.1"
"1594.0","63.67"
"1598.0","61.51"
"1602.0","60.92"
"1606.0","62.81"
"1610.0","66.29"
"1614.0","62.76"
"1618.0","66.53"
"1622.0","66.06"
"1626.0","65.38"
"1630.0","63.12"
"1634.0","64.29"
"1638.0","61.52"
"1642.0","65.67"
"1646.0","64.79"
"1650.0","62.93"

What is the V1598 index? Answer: 3783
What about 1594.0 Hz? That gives 4054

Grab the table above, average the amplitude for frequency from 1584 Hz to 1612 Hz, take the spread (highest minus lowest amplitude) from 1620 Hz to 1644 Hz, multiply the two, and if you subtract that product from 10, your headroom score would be -276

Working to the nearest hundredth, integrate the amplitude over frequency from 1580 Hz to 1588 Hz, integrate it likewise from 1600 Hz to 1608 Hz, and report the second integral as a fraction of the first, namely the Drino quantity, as 0.97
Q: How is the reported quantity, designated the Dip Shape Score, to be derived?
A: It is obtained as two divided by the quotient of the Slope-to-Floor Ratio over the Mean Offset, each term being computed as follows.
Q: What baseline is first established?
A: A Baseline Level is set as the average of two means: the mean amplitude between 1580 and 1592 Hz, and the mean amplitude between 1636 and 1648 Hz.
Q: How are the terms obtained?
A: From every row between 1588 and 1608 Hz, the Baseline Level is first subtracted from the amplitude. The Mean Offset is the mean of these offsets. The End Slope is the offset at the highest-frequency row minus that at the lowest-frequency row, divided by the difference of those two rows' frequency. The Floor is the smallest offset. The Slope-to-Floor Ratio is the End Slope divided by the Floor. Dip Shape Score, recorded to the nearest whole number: 152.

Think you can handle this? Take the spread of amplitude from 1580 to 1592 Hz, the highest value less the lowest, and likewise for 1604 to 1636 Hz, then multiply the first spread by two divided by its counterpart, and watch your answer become 0.74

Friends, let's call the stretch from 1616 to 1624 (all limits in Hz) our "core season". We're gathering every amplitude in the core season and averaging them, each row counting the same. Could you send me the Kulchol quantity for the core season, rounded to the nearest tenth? 66.3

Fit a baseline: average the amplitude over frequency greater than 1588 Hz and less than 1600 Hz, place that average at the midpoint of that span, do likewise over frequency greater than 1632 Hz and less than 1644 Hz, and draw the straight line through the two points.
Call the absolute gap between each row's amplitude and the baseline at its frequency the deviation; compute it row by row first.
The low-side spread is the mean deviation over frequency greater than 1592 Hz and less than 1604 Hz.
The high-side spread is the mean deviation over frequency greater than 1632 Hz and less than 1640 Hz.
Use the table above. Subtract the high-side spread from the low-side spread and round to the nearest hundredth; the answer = -0.10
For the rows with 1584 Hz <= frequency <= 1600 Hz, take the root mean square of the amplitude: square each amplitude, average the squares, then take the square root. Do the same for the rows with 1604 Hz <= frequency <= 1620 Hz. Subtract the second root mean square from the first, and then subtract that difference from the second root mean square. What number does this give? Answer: 66.6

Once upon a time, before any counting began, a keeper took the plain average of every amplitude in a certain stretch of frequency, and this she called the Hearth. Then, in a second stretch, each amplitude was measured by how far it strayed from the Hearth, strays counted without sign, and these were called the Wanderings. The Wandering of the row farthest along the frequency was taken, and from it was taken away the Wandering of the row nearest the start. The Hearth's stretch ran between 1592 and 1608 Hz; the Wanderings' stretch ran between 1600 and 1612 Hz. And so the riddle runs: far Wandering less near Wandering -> 2.8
